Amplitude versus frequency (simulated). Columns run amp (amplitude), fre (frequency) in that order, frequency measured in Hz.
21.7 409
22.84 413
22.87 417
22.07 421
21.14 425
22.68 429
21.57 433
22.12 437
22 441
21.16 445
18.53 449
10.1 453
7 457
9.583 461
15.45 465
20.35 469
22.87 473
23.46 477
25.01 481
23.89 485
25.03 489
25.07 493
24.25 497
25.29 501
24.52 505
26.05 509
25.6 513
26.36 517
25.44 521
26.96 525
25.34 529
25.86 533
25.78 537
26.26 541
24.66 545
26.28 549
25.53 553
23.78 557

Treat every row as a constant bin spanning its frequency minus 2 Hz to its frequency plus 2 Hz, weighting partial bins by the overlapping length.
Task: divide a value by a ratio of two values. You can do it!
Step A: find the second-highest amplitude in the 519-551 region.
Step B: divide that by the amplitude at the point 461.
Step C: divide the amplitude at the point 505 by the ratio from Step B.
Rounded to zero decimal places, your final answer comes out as 9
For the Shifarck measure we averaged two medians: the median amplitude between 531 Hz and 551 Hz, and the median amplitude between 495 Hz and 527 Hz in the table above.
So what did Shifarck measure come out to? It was 25.7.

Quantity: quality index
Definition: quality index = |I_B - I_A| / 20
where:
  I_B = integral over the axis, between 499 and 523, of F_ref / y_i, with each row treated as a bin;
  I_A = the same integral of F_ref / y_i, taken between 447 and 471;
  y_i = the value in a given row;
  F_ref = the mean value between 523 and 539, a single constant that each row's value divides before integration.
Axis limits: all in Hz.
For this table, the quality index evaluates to 1.45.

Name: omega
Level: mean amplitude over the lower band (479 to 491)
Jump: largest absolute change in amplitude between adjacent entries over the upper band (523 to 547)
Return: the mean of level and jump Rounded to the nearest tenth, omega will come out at 13.1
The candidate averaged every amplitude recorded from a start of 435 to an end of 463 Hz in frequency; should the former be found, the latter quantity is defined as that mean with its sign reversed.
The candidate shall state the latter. -15.8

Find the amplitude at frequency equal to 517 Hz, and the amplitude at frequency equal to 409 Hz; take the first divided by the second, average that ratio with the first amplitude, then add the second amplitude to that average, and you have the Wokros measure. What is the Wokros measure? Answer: 35.5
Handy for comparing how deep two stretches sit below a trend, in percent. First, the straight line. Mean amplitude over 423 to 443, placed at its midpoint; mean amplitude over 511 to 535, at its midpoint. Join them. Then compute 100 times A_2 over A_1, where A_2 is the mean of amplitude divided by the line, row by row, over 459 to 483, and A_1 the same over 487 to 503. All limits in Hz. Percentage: 81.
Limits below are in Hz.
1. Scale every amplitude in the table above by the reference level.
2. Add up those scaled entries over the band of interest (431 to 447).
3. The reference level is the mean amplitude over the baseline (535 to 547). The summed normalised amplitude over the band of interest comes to 3.4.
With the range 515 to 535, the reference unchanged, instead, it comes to 5.1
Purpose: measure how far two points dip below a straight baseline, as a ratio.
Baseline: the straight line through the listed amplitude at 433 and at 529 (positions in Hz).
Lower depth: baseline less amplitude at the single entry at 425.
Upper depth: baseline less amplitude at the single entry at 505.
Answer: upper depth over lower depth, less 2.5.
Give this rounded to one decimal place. -3.6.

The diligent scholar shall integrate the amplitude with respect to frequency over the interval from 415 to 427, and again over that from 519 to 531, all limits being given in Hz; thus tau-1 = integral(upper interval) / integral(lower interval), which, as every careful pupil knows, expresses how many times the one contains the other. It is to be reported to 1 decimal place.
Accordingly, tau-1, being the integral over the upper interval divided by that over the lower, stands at 1.2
